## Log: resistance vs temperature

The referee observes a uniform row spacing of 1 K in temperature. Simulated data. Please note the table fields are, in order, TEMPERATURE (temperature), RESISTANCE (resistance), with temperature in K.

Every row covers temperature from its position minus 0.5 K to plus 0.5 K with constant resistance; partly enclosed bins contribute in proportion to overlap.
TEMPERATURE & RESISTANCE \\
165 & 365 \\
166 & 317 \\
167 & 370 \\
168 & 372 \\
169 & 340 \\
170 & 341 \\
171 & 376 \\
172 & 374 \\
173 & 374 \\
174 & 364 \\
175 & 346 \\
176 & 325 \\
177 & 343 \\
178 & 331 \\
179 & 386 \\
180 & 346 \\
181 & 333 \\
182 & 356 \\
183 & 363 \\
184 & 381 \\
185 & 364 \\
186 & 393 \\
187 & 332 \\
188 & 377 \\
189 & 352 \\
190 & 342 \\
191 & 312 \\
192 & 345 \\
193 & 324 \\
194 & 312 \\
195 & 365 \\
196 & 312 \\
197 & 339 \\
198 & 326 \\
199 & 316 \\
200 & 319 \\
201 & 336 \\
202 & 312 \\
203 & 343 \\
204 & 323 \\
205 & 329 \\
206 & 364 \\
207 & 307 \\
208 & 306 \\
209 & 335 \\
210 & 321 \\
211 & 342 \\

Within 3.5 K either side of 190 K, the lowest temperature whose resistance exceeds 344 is 188 K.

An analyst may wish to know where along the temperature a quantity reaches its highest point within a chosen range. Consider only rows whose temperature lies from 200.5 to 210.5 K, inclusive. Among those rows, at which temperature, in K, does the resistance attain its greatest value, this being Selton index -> 206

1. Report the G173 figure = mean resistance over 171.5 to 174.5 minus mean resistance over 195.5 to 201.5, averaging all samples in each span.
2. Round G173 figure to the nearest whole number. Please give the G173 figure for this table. 46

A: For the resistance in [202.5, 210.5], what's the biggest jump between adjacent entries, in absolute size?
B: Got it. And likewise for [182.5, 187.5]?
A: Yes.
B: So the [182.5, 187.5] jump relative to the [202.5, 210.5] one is 1.07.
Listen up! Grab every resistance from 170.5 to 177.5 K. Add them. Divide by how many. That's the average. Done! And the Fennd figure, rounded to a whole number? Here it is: 357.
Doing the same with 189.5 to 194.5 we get 327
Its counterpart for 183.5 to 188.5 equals 369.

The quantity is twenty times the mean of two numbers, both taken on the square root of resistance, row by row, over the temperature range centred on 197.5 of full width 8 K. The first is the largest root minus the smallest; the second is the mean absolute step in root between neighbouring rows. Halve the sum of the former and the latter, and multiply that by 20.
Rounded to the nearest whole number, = 21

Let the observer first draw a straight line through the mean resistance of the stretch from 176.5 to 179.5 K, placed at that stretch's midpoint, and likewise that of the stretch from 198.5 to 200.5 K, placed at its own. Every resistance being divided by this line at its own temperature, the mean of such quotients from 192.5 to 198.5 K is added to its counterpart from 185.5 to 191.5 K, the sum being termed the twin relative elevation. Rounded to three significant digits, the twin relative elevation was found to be 2.06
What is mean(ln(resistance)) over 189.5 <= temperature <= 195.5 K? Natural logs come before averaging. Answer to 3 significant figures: 5.81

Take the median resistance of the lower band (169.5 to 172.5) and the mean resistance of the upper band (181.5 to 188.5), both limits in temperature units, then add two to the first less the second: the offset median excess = 9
